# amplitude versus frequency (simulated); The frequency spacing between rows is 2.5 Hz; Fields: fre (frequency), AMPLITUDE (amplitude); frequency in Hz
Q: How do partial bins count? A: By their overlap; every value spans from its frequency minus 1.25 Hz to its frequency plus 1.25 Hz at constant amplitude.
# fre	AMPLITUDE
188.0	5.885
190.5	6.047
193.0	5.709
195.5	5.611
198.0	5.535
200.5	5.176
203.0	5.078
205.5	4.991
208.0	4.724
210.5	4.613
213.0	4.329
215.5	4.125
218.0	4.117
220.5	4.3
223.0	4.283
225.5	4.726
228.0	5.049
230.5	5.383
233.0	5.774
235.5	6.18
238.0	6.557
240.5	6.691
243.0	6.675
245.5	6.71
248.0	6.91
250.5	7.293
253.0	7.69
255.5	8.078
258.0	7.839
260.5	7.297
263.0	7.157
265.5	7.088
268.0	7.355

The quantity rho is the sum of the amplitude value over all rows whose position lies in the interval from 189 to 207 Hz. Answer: 38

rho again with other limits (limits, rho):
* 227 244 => 42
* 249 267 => 52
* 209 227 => 30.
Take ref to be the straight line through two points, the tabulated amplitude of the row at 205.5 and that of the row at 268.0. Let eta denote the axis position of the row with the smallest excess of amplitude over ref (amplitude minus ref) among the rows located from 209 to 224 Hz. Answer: 223.0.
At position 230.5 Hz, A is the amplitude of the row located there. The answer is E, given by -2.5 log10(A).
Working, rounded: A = 5.383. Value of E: -1.83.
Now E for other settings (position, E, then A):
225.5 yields -1.69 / 4.726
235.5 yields -1.98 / 6.18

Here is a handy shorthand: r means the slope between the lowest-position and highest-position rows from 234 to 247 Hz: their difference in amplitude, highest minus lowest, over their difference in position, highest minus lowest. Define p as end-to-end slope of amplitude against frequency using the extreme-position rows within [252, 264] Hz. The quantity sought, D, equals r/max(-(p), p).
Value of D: 1.0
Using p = -0.05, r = 0.05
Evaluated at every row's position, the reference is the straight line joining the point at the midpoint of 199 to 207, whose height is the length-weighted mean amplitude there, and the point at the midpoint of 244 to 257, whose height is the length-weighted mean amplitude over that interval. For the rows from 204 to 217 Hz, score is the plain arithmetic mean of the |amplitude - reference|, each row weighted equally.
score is 0.9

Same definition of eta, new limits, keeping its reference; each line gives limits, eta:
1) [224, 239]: 225.5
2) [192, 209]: 208.0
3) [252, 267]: 265.5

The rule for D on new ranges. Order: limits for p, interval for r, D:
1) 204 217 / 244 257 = 1.6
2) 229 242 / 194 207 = -0.5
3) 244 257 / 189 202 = -0.6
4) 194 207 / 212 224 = -0.1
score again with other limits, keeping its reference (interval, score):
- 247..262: 0.3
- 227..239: 0.7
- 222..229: 1.5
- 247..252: 0.2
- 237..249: 0.3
